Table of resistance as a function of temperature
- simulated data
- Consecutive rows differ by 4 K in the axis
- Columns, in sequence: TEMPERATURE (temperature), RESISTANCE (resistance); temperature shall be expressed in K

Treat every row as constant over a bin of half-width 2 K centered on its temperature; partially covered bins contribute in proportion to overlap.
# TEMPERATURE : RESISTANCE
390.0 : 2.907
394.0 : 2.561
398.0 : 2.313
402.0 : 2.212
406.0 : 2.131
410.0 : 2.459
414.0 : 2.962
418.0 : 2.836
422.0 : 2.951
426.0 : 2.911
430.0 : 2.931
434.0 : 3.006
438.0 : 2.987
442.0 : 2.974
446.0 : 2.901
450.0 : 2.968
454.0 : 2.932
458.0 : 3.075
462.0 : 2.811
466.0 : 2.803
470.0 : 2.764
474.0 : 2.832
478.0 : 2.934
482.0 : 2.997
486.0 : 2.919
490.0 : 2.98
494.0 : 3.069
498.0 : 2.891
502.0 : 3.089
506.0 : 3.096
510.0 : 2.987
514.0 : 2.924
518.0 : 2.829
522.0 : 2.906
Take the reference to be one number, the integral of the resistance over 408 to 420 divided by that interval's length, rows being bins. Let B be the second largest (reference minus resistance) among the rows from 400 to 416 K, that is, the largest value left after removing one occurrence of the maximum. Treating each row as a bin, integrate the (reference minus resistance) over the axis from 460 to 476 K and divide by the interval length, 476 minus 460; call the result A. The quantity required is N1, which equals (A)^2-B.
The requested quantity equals -0.54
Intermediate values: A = -0.05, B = 0.54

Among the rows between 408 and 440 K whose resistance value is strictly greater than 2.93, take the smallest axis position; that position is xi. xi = 414.0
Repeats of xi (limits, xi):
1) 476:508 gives 478.0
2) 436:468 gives 438.0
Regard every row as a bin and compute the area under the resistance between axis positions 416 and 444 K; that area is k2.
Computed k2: 82.4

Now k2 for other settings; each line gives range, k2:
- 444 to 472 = 81.0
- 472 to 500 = 82.5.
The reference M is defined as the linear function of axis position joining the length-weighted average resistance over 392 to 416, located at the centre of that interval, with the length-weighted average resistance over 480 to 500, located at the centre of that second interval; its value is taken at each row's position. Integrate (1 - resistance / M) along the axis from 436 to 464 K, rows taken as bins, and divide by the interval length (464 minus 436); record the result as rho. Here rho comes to -0.083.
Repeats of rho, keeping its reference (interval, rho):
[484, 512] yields 0.005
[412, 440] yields -0.142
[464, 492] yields 0.003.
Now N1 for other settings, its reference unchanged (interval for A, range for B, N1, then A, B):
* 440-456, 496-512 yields 0.27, -0.19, -0.23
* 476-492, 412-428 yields 0.20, -0.21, -0.16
